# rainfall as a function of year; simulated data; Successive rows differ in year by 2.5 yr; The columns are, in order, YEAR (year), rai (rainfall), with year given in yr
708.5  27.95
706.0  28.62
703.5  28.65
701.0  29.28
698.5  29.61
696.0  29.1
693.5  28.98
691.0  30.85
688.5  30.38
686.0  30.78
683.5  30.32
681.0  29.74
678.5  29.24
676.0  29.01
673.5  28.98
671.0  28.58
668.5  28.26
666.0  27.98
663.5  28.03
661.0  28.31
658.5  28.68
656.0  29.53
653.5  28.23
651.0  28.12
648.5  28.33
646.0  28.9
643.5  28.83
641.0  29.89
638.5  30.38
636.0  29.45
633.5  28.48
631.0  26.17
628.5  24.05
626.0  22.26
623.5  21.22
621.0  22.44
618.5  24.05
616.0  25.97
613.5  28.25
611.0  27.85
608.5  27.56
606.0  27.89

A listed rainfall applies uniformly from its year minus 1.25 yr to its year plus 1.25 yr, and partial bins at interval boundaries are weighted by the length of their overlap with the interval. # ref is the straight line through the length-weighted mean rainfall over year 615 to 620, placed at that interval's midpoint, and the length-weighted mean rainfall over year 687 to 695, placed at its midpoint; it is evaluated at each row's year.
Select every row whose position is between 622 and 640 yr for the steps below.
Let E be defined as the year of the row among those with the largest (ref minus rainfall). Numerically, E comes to 623.5 yr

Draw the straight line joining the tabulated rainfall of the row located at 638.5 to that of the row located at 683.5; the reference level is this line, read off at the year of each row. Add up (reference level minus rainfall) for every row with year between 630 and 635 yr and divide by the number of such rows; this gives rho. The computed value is 3.1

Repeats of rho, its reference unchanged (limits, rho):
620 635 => 6.3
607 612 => 2.7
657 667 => 2.1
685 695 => 0.1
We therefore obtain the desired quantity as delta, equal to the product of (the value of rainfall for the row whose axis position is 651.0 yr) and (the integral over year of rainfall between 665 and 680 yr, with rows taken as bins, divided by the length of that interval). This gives 807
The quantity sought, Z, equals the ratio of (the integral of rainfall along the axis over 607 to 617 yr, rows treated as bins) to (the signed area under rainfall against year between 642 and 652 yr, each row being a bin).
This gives 0.96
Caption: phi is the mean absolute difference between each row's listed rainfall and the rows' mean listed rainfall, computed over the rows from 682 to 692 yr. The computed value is 0.23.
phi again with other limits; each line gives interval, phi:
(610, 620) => 1.52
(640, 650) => 0.45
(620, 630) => 0.78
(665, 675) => 0.33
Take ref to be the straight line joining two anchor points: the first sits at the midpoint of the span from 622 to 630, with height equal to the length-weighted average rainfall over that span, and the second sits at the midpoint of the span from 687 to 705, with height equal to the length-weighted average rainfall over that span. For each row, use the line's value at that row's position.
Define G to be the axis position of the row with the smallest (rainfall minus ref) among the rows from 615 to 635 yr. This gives 623.5 yr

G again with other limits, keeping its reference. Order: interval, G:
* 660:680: 666.0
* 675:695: 693.5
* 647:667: 666.0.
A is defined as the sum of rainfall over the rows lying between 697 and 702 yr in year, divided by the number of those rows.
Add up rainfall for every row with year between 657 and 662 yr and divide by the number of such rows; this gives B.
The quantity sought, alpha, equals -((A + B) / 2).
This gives -28.97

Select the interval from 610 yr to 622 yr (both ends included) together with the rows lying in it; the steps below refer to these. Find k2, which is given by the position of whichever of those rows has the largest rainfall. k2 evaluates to 613.5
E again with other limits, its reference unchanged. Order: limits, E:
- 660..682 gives 666.0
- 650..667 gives 666.0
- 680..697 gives 696.0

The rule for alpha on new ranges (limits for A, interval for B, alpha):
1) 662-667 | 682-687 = -29.28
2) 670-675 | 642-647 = -28.82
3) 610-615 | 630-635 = -27.69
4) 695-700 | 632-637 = -29.16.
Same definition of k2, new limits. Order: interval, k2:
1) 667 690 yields 686.0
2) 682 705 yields 691.0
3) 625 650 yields 638.5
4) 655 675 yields 656.0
